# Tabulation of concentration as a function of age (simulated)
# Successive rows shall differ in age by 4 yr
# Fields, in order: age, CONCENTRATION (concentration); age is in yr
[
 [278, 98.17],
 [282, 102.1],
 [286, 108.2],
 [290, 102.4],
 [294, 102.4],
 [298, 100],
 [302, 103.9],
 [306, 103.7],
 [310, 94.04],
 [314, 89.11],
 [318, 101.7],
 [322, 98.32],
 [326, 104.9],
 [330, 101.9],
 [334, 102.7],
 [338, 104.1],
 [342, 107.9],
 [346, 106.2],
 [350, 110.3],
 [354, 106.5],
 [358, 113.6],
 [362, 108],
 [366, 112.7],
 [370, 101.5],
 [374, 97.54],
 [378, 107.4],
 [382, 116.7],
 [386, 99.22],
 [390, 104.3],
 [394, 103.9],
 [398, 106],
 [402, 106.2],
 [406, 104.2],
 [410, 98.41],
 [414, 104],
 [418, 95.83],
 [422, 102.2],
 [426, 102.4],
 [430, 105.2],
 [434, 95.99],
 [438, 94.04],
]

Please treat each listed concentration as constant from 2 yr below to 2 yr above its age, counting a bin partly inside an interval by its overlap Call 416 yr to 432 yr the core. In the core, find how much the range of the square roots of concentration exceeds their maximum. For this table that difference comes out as -9.8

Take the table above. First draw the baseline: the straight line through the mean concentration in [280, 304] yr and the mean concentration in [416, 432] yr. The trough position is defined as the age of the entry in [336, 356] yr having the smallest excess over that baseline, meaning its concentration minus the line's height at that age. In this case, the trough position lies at 338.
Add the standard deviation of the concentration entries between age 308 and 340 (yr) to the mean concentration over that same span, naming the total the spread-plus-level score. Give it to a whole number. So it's 105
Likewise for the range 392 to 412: 107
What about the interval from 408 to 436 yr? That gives 104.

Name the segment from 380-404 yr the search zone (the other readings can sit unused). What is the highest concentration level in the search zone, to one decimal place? 116.7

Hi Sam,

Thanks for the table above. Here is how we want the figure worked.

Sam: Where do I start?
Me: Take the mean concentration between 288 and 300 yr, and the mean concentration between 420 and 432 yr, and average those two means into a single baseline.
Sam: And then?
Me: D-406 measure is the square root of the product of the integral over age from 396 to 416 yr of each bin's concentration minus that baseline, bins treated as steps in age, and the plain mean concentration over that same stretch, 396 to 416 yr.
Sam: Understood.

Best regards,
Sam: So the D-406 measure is 53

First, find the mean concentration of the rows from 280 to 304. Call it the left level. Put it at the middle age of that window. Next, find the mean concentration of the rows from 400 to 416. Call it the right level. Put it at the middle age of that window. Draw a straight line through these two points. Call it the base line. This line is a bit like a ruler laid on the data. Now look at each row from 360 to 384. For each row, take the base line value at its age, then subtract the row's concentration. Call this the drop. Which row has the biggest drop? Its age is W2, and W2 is 374 yr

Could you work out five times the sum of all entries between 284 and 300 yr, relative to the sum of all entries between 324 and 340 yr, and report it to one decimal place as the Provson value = 5.0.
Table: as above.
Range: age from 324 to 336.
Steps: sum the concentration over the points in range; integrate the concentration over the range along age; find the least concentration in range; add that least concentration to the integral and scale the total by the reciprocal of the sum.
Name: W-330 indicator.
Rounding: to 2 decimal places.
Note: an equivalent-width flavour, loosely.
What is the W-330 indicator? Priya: 4.33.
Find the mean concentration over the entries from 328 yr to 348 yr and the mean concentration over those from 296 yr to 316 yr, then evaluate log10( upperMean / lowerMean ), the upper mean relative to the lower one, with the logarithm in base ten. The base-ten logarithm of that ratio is 0.027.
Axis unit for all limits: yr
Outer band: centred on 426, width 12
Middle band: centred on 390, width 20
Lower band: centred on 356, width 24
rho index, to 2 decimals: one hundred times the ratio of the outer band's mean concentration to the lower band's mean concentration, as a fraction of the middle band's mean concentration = 0.89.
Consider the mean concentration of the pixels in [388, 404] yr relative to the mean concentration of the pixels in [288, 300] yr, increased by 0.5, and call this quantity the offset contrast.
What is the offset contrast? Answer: 1.53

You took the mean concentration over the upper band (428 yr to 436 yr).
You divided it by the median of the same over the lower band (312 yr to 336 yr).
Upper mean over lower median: 0.99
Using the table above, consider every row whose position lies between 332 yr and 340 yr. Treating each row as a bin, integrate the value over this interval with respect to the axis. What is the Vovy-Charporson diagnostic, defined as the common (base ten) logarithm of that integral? 2.92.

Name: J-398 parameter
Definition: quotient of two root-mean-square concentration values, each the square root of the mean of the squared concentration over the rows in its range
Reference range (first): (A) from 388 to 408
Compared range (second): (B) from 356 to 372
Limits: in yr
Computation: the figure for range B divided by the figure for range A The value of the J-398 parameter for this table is 1.04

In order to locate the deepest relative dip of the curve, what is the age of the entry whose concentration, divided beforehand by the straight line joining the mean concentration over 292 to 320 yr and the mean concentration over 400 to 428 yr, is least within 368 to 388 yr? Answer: 374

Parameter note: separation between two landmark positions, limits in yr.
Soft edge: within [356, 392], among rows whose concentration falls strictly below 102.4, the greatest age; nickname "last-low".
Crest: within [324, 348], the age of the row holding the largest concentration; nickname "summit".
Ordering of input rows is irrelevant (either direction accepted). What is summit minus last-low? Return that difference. -44 yr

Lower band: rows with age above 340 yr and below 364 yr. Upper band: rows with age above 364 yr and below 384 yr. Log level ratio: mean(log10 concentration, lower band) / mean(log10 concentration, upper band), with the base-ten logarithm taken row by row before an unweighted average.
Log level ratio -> 1.00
